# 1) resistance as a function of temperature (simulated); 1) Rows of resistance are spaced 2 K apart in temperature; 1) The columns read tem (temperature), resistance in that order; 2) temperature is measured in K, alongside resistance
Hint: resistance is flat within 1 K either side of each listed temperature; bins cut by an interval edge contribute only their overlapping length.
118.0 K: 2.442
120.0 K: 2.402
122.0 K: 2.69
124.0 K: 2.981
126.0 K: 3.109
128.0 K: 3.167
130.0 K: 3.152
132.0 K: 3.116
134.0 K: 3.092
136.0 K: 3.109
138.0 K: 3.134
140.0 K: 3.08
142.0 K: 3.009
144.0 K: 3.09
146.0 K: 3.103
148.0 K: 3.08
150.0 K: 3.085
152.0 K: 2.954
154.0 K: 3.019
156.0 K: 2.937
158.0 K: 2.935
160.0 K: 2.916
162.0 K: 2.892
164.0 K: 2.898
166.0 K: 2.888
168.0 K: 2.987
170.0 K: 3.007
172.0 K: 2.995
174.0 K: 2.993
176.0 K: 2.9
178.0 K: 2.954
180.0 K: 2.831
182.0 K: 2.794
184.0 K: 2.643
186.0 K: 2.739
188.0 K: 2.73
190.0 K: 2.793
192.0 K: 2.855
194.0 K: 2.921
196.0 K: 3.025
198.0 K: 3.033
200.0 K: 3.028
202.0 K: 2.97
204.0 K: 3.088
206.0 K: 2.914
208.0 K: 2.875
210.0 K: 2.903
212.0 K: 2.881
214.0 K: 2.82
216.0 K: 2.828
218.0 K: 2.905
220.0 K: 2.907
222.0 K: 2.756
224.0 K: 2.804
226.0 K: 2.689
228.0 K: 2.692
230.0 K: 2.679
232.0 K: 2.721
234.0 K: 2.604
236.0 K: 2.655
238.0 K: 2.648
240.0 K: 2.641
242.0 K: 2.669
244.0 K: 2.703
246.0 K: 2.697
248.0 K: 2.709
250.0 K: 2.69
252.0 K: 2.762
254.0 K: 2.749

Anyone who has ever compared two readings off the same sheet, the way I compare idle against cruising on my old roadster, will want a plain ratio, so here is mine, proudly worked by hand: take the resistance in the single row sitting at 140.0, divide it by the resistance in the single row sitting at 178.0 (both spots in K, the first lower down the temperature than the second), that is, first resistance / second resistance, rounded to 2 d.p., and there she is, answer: 1.04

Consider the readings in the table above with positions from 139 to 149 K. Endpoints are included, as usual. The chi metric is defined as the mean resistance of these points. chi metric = 3.07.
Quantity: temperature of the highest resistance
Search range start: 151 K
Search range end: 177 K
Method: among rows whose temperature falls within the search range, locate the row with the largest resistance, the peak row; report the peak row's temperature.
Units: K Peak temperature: 154.0 K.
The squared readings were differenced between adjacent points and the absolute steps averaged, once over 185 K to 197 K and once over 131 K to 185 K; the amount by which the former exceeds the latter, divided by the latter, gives 0.24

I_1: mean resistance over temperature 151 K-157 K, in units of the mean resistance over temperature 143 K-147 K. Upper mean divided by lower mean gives 0.959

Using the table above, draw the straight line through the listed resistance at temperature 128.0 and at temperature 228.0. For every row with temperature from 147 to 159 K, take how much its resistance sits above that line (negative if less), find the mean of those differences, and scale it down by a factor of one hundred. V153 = -0.0005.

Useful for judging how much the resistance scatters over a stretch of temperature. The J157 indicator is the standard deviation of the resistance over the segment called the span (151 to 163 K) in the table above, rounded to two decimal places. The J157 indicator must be 0.04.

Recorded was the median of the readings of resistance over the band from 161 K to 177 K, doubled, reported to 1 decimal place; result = 5.9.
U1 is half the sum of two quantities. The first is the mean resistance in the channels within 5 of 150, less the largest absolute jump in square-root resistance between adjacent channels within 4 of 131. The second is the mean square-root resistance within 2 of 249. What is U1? 2.34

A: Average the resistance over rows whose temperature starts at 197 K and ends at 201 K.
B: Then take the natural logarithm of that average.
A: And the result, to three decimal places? 1.109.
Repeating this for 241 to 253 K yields 0.995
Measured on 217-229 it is 1.027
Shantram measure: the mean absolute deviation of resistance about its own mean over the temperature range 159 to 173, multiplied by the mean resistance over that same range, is 0.141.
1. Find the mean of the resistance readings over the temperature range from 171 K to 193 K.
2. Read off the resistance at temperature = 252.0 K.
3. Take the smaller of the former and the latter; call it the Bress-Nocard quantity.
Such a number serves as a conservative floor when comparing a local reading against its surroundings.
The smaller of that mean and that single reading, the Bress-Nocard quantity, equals 2.76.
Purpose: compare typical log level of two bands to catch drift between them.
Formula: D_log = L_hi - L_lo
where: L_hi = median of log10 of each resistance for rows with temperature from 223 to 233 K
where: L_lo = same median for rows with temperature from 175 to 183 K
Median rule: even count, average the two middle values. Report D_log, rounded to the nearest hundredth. -0.03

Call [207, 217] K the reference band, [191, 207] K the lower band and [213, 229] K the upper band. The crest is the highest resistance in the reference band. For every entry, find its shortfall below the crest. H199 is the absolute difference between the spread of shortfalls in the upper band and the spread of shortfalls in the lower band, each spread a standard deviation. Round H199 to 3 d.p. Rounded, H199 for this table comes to 0.006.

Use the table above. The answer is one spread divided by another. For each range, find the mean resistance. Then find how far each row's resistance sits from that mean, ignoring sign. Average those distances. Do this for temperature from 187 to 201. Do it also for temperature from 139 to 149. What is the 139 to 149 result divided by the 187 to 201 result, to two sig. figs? 0.25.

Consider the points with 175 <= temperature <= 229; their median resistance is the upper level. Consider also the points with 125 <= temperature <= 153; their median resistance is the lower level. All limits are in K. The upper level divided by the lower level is 0.93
